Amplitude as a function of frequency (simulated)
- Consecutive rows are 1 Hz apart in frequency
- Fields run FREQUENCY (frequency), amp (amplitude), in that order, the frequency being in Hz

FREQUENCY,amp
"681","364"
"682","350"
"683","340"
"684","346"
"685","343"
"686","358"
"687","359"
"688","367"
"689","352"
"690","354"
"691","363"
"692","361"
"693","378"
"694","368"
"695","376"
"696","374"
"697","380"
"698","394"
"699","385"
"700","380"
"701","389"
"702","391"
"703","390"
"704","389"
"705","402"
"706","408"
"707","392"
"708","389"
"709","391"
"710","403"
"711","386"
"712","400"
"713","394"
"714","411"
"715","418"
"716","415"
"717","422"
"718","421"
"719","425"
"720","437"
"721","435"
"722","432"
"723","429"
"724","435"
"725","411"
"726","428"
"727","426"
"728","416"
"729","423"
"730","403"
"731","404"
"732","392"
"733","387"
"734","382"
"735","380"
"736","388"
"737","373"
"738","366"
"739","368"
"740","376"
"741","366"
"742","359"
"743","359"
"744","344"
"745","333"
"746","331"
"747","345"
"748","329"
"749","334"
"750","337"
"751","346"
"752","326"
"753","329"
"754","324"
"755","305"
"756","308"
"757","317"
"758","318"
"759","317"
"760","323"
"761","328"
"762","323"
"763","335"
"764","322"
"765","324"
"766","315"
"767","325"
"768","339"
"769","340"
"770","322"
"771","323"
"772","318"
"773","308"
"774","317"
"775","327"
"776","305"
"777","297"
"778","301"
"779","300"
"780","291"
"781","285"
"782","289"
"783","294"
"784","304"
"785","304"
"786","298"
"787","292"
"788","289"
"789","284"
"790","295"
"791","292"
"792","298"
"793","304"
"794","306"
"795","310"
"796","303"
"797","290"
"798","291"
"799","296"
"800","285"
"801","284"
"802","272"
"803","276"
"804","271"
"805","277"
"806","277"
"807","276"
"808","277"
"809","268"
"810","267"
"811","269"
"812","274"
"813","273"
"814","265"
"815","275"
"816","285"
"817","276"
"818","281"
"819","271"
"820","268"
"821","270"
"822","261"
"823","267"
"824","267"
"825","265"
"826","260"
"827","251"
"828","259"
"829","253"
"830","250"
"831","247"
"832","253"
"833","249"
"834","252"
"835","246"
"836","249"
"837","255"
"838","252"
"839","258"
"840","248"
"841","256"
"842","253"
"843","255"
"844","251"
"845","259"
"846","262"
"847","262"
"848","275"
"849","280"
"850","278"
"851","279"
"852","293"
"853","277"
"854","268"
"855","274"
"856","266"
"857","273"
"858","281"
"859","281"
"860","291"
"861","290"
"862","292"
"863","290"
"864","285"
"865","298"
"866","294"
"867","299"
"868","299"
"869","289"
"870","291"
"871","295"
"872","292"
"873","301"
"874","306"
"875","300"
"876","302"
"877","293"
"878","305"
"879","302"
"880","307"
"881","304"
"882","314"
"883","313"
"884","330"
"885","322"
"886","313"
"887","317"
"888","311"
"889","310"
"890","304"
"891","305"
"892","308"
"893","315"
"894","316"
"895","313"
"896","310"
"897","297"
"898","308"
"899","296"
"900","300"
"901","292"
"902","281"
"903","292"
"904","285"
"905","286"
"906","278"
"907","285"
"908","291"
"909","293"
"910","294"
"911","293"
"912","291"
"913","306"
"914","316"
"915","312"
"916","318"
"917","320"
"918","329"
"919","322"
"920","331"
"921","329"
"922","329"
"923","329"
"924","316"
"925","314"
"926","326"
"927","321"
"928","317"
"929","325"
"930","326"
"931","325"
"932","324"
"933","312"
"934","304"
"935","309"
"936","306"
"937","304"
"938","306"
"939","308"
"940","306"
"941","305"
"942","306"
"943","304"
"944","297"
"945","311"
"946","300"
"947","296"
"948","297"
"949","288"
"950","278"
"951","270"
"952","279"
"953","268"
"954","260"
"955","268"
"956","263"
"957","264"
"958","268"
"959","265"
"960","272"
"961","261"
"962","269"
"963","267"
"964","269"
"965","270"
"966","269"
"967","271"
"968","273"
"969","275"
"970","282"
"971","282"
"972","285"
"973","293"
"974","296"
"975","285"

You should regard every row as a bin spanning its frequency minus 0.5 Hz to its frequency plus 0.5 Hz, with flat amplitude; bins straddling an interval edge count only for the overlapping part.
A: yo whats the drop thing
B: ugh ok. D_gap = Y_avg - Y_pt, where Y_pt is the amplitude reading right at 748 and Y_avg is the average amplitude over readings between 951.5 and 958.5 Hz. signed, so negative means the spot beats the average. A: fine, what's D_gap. -62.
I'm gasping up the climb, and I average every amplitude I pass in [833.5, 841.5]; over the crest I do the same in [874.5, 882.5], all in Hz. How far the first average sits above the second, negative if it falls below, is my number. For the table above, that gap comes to -51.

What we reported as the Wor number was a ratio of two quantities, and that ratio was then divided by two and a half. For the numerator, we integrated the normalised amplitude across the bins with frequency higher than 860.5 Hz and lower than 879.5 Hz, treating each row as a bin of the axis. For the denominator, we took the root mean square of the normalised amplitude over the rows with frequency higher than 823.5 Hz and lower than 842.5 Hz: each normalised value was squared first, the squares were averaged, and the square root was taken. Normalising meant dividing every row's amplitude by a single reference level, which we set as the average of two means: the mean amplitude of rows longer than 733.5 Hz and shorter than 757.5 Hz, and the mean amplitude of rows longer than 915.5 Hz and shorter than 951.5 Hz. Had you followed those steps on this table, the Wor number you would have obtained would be 8.9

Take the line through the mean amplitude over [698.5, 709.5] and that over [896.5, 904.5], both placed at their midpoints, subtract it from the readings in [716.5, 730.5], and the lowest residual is 24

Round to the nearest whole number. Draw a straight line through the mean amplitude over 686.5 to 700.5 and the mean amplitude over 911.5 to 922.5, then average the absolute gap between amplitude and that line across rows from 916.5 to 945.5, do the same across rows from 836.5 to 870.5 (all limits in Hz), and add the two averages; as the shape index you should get 66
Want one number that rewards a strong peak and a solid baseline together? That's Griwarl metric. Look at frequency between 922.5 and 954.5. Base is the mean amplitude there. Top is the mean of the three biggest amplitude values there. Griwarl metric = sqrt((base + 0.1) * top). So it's 315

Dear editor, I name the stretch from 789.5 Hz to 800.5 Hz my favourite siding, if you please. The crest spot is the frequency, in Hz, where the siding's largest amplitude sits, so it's 795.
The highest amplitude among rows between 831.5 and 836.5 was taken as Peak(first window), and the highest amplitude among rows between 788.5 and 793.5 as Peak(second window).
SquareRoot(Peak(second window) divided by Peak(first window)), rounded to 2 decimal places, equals 1.10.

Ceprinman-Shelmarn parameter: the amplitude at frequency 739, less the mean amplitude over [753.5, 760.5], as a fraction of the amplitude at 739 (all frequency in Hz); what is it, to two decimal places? 0.14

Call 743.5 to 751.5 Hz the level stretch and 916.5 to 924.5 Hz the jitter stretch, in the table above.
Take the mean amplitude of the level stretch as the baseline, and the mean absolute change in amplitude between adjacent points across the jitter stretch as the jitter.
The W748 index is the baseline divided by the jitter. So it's 59.0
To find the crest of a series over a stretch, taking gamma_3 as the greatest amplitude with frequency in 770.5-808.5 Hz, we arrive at 327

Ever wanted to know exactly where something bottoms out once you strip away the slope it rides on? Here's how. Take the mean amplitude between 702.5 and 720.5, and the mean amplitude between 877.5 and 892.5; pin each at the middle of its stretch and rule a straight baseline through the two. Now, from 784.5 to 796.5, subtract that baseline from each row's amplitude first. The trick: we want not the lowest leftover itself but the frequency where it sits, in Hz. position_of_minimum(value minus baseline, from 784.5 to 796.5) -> 789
